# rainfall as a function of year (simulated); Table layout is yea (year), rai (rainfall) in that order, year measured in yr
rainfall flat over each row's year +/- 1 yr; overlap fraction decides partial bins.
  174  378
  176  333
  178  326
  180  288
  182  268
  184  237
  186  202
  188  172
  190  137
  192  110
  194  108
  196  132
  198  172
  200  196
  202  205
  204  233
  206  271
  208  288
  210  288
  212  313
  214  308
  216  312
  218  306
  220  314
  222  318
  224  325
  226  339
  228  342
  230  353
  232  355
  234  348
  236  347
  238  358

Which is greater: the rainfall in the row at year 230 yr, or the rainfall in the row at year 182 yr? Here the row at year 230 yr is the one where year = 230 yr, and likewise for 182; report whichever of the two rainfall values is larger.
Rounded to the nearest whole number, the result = 353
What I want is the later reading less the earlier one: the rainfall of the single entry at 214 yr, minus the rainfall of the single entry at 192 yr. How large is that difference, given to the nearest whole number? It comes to 198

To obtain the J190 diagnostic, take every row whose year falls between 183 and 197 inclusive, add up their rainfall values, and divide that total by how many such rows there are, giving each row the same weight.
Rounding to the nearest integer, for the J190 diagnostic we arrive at 157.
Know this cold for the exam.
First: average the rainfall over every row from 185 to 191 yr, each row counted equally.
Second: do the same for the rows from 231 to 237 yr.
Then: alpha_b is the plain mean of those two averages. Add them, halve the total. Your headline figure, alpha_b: 260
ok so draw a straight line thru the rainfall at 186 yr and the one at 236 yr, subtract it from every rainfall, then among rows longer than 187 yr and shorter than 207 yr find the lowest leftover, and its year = 194 yr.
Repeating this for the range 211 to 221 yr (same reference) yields 218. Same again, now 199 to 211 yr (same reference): 200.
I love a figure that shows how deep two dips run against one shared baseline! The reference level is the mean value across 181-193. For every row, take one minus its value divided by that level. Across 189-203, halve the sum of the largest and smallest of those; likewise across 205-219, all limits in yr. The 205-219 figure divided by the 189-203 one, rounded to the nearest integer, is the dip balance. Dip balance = -3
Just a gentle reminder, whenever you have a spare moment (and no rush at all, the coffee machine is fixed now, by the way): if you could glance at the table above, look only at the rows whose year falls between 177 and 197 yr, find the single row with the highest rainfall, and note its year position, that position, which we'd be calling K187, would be 178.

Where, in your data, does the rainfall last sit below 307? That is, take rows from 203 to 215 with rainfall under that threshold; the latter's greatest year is 210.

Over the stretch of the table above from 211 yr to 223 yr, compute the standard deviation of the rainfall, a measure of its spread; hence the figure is 4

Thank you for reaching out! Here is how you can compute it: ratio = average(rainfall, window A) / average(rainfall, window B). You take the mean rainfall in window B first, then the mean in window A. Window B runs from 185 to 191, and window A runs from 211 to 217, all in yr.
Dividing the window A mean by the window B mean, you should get 1.8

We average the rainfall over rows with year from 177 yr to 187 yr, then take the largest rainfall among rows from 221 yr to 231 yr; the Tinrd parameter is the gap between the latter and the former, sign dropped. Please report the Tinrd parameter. 89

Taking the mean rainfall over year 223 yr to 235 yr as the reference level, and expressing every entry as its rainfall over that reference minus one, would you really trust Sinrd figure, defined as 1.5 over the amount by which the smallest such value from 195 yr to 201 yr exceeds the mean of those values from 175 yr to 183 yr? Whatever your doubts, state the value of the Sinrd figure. -3.0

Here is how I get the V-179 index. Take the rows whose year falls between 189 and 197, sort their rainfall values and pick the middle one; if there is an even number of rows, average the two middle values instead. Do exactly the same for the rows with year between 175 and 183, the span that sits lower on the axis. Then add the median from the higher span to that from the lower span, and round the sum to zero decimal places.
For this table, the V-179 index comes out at 428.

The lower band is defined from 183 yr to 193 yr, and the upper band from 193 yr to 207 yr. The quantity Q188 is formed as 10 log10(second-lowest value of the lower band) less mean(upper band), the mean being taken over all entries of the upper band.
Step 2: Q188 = -167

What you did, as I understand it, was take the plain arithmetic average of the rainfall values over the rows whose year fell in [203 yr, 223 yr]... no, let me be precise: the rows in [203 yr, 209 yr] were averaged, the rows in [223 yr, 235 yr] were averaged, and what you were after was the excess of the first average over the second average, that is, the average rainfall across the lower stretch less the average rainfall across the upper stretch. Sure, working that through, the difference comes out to -80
